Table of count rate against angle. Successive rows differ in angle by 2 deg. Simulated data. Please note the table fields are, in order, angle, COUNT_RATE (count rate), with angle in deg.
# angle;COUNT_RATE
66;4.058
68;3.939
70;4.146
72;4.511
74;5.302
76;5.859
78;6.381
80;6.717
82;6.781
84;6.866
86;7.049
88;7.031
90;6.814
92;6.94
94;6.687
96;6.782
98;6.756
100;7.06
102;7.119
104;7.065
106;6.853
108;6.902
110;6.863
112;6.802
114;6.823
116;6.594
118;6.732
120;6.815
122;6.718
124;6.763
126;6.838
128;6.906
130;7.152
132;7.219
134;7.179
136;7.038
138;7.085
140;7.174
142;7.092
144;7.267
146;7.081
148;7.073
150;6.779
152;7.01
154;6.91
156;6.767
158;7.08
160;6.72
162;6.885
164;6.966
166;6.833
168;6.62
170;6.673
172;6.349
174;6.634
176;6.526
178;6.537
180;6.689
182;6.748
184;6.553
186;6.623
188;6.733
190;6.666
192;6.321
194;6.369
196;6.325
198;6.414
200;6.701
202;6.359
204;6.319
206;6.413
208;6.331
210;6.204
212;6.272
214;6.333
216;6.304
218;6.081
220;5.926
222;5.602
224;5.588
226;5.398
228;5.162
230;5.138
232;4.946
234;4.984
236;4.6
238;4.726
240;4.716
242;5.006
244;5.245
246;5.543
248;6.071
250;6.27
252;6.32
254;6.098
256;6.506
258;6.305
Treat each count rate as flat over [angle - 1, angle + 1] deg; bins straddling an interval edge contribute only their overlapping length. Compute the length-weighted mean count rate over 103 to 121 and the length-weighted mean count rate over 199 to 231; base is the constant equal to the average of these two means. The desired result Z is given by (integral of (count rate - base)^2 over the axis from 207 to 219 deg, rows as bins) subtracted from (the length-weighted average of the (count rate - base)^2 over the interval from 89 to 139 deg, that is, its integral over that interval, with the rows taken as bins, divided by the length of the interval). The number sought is 0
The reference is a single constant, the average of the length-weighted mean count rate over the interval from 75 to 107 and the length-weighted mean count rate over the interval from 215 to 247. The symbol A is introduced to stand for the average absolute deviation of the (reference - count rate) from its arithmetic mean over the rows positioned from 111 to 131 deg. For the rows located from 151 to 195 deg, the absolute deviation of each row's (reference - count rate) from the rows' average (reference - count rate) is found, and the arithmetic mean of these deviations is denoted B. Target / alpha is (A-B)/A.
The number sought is -0.7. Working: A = 0.09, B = 0.16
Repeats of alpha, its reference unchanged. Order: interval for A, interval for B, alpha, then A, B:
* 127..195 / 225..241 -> 0.1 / 0.22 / 0.21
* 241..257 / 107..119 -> 0.8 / 0.46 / 0.08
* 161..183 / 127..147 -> 0.4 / 0.13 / 0.08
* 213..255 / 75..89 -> 0.4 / 0.51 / 0.31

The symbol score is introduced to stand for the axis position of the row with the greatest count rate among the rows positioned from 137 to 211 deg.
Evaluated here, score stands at 144 deg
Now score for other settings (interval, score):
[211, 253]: 214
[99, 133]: 132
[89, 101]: 100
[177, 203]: 182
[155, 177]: 158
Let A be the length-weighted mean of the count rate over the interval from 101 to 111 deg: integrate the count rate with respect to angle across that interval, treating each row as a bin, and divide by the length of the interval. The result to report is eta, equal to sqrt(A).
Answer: 2.64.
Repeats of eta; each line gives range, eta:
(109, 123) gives 2.60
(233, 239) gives 2.18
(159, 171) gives 2.60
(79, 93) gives 2.62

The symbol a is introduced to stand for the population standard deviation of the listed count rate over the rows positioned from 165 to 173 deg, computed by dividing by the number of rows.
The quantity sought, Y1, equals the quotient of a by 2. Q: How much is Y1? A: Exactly 0.087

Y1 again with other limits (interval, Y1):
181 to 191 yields 0.036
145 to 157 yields 0.064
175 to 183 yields 0.048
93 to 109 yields 0.076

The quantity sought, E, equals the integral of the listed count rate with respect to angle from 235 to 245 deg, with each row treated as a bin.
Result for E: 49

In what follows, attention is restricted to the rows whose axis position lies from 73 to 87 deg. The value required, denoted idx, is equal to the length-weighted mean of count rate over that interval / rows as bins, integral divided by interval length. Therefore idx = 6.4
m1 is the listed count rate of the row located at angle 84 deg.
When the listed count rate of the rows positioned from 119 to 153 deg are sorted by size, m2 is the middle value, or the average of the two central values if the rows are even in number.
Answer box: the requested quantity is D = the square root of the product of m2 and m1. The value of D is 6.97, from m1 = 6.866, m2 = 7.1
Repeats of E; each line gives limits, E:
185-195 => 65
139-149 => 71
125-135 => 71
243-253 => 59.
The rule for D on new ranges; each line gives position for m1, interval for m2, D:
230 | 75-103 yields 5.91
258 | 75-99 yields 6.54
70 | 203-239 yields 4.89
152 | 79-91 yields 6.92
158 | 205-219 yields 6.68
